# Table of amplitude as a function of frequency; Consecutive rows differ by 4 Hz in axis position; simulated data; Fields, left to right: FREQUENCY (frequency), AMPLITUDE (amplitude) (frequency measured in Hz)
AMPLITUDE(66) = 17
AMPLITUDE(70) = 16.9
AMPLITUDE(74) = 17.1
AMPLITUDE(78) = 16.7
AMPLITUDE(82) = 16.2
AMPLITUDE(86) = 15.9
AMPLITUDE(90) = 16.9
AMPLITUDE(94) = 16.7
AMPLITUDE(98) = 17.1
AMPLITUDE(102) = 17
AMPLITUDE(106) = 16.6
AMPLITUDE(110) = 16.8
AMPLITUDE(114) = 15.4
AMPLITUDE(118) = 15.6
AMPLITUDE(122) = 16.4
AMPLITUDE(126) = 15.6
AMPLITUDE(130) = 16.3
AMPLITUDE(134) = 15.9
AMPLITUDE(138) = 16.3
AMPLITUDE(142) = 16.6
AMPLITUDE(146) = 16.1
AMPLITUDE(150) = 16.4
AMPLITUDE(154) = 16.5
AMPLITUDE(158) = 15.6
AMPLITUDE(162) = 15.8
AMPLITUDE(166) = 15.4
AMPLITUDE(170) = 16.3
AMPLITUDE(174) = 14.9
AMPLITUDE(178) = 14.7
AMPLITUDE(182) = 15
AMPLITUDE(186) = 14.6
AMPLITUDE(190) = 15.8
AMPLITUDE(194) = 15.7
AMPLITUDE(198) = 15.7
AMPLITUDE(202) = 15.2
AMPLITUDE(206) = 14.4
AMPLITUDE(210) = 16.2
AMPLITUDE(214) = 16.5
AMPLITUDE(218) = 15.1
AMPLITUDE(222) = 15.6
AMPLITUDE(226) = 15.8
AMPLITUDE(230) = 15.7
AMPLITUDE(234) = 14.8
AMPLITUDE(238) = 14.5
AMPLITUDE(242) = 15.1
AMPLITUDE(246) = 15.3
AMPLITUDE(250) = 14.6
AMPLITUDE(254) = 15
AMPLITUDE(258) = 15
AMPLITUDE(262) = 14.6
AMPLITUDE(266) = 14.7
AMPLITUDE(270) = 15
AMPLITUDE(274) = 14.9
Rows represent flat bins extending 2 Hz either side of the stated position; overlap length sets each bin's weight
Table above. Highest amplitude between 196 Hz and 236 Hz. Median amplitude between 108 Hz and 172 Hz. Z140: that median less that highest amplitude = -0.30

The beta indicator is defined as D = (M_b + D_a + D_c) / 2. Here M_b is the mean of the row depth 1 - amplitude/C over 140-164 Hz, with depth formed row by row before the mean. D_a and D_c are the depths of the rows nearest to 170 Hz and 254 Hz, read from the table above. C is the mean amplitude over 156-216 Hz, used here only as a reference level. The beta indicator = -0.036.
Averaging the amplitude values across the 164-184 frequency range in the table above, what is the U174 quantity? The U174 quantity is 15.3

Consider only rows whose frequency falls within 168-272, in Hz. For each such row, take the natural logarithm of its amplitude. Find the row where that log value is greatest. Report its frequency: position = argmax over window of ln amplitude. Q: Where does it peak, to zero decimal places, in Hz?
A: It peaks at 214 Hz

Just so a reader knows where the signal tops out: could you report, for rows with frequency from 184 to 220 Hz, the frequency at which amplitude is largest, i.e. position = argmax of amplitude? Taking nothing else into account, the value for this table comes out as 214 Hz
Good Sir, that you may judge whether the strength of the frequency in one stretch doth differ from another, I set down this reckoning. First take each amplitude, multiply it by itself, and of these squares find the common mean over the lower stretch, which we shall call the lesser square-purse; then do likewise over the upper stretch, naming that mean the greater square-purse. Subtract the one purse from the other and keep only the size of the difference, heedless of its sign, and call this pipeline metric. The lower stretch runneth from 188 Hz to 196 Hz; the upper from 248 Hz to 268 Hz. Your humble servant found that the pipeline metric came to 30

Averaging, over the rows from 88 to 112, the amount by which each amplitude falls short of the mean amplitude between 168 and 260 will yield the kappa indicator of -1.6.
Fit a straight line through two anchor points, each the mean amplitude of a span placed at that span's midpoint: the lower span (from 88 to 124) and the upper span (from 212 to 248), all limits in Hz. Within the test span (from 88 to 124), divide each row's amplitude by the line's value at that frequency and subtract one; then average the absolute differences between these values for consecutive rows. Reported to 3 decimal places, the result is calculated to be 0.028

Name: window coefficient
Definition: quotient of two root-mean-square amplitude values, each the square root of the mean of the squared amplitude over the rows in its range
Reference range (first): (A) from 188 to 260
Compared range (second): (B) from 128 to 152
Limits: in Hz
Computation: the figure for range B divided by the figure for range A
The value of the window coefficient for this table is 1.06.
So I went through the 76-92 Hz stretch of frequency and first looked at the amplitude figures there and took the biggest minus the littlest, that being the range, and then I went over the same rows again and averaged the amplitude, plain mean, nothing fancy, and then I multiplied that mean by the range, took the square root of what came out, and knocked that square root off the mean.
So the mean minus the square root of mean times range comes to 12.4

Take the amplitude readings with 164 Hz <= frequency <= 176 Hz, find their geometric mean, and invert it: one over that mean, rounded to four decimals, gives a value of 0.0644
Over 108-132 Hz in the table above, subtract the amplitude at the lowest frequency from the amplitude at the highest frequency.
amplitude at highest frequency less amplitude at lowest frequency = -0.50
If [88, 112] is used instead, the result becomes -0.10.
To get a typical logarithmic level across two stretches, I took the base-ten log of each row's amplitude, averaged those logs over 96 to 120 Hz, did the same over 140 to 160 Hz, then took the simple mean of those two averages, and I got 1.213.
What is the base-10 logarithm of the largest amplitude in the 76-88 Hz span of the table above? 1.22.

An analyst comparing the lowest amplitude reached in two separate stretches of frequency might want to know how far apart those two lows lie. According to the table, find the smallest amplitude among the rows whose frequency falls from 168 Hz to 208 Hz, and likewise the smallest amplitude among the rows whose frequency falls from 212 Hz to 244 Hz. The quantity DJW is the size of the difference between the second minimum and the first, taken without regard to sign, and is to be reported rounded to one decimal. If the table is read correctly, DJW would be 0.1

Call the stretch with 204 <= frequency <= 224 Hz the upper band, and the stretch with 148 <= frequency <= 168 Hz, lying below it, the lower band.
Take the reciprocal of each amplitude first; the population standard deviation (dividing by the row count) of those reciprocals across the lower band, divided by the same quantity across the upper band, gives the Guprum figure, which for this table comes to 0.54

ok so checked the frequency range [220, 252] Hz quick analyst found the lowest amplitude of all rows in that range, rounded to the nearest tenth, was 14.5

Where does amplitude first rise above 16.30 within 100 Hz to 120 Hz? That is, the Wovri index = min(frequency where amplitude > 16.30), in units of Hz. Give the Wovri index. 102 Hz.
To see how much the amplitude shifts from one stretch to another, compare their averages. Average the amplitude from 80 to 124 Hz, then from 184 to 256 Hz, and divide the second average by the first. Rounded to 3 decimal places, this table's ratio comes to 0.933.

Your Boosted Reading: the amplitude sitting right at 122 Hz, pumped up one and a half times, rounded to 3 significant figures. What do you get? 24.6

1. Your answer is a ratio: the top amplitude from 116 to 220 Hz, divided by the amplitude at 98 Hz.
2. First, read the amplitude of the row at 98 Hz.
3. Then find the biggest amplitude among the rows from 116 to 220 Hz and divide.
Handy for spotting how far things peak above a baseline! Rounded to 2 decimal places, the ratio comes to 0.97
